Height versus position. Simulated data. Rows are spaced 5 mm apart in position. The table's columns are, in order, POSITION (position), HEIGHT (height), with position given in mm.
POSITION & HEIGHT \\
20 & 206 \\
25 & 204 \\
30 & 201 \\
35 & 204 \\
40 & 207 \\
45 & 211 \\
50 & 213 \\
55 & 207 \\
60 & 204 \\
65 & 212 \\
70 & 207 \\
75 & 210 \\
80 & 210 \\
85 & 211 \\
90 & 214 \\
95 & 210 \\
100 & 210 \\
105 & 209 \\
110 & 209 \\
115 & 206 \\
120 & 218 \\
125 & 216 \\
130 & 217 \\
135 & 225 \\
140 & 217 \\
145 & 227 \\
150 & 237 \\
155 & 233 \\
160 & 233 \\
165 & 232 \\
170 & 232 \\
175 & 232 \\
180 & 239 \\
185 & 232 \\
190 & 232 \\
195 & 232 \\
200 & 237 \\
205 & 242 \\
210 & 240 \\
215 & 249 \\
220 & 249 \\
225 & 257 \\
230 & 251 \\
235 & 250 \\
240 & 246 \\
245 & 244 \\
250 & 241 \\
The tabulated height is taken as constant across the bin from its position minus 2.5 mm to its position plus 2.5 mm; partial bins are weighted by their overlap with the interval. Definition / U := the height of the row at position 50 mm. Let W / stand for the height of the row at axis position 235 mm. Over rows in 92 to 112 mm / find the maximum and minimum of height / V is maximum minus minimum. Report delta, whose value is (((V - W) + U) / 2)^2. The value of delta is 324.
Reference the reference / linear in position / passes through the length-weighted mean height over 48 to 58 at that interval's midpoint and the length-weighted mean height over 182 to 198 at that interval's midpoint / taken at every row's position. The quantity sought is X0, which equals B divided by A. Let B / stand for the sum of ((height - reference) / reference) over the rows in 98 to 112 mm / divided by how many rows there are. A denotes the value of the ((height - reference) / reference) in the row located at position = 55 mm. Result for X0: 3.0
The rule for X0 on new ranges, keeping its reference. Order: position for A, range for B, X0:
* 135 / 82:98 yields -2.3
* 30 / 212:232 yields -2.5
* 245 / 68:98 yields -1.9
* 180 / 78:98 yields -0.5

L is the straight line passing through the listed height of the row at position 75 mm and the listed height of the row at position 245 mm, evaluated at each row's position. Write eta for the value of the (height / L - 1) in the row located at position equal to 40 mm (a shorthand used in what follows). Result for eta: 0.02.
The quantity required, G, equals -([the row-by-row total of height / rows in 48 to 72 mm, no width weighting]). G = -1043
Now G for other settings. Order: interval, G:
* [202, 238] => -1738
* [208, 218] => -489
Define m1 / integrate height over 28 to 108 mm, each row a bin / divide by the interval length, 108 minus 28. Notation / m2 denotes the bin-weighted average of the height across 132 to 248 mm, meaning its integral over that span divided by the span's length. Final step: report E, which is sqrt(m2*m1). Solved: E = 223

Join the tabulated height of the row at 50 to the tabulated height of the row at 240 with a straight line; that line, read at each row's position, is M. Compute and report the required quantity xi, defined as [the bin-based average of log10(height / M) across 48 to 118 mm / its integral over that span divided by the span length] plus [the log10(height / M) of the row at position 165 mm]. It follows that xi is -0.021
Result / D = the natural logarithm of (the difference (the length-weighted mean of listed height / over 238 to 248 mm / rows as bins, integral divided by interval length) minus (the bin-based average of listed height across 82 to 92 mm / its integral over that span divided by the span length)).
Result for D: 3.5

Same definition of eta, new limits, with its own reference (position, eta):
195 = -0.01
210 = 0.01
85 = 0.00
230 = 0.04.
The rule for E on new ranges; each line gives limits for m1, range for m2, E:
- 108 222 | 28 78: 218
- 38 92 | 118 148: 215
